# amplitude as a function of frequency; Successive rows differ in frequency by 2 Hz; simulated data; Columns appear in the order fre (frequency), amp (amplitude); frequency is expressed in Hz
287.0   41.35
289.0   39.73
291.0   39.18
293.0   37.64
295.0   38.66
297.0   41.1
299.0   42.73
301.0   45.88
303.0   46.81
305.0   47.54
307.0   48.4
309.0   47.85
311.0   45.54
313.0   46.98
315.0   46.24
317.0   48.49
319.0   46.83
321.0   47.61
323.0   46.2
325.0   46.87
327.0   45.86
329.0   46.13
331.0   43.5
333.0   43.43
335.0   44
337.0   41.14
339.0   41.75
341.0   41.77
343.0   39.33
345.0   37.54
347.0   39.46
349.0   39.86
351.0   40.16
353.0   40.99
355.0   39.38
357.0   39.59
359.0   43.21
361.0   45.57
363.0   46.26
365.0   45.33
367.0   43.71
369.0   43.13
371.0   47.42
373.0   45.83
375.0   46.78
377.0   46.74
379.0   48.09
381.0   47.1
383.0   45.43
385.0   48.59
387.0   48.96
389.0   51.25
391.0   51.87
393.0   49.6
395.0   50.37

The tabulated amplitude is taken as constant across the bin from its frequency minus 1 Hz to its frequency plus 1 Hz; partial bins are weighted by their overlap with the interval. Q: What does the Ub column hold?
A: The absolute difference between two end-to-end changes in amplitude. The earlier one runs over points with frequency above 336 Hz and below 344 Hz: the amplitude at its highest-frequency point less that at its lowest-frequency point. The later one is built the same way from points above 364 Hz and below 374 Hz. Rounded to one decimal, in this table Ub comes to 2.3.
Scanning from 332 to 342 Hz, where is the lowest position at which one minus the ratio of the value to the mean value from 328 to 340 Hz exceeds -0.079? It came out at 333.0 Hz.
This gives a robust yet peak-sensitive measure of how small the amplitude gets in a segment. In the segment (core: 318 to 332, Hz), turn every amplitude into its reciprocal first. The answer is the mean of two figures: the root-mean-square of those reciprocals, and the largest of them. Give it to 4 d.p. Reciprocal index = 0.0223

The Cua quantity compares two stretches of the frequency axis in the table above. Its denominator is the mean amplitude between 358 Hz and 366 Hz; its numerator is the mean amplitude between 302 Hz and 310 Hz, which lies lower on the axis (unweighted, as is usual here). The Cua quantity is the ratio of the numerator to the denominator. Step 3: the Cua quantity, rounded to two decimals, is 1.06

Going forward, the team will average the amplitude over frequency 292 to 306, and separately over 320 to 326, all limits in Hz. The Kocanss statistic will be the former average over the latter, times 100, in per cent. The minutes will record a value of 92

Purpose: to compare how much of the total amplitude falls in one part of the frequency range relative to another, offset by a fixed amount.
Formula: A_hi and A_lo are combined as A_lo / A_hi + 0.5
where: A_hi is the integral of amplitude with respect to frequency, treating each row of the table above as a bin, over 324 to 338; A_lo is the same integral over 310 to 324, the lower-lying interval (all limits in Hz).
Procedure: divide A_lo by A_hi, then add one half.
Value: 1.55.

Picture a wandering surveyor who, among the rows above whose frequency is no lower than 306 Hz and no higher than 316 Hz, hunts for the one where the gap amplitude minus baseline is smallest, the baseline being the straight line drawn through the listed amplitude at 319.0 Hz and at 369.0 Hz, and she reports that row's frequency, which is 311.0 Hz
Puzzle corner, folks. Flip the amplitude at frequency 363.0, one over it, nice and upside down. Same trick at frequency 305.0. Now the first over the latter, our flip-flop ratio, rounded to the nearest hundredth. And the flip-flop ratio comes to 1.03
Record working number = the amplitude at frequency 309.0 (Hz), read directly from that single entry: 47.85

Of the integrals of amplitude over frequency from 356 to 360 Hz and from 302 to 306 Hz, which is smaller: 166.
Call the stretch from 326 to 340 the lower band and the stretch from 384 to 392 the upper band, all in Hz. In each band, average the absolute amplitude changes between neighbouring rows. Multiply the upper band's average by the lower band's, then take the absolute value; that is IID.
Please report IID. 1.3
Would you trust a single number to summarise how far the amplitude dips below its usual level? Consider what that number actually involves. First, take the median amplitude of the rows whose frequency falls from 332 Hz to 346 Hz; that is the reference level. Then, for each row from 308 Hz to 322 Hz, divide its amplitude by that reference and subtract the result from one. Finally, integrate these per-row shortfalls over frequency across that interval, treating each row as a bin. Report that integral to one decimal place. -1.8 Hz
